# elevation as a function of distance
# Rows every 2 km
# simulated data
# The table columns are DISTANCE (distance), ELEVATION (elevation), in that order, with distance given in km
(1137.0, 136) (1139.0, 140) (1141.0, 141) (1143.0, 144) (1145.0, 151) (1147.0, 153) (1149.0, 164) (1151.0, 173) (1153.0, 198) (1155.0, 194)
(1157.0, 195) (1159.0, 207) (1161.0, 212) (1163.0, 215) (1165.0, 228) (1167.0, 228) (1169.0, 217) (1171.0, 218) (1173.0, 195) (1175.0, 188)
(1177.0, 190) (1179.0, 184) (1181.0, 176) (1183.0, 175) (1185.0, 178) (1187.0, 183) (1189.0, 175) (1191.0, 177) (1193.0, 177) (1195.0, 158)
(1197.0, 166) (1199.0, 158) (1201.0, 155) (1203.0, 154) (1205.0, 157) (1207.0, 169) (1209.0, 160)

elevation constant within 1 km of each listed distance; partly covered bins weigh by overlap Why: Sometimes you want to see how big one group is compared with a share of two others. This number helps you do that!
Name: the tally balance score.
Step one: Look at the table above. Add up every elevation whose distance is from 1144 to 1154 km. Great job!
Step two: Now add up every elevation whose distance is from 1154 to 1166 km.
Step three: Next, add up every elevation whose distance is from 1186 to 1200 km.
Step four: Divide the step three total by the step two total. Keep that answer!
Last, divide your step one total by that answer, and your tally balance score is 879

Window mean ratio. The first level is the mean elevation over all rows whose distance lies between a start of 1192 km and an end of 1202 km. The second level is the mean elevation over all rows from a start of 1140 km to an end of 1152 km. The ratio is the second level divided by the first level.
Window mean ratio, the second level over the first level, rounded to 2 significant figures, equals 0.95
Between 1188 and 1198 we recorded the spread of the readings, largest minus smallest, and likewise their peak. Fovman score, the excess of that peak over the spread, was 158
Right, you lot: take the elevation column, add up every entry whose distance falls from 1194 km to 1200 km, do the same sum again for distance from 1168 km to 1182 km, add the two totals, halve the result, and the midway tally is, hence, 925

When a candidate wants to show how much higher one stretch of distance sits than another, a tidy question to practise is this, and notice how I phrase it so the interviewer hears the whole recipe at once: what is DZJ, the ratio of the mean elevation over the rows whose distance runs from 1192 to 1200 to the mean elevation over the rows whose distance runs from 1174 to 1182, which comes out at 0.89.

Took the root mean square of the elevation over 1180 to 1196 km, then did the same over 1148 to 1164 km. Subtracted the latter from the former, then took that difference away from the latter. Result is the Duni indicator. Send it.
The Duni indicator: 216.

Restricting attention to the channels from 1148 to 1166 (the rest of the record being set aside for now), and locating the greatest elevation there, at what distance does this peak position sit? 1165.0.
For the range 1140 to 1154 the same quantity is 1153.0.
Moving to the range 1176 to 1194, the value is 1177.0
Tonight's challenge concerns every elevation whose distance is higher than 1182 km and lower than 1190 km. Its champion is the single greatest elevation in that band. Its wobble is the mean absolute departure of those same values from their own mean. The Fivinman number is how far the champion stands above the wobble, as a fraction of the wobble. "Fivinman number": 66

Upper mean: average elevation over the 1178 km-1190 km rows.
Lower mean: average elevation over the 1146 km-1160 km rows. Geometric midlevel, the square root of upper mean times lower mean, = 181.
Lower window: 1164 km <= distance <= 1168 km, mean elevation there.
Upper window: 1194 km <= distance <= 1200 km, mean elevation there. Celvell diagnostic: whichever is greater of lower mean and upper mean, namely 228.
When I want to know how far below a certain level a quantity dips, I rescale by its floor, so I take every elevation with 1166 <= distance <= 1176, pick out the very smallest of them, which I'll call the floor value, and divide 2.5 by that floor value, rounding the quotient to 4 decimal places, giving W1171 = 0.0133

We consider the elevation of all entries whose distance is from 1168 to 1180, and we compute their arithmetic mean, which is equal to 199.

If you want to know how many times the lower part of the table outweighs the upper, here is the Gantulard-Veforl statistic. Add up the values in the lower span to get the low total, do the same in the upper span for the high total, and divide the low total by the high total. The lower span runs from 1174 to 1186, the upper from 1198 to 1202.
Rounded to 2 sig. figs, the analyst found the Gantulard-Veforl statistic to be 3.5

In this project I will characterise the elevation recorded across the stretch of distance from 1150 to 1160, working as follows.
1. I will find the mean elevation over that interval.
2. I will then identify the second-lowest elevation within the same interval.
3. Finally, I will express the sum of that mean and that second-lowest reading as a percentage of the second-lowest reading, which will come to 199.7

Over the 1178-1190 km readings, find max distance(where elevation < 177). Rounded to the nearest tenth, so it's 1189.0 km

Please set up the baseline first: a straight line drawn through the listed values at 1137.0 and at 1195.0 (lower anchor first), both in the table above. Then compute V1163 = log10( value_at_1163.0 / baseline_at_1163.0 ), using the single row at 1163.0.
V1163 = 0.168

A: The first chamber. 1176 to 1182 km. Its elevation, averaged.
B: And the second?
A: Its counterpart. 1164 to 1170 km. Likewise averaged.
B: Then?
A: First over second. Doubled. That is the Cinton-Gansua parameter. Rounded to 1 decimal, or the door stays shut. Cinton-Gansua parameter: 1.6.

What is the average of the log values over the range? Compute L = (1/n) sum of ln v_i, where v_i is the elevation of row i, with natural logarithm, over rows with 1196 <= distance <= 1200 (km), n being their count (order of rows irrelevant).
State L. 5.09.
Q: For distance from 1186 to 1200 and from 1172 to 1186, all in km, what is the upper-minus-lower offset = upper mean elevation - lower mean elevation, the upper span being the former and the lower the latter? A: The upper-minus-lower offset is -13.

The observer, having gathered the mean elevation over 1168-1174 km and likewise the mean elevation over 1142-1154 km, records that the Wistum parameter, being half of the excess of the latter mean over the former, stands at -23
